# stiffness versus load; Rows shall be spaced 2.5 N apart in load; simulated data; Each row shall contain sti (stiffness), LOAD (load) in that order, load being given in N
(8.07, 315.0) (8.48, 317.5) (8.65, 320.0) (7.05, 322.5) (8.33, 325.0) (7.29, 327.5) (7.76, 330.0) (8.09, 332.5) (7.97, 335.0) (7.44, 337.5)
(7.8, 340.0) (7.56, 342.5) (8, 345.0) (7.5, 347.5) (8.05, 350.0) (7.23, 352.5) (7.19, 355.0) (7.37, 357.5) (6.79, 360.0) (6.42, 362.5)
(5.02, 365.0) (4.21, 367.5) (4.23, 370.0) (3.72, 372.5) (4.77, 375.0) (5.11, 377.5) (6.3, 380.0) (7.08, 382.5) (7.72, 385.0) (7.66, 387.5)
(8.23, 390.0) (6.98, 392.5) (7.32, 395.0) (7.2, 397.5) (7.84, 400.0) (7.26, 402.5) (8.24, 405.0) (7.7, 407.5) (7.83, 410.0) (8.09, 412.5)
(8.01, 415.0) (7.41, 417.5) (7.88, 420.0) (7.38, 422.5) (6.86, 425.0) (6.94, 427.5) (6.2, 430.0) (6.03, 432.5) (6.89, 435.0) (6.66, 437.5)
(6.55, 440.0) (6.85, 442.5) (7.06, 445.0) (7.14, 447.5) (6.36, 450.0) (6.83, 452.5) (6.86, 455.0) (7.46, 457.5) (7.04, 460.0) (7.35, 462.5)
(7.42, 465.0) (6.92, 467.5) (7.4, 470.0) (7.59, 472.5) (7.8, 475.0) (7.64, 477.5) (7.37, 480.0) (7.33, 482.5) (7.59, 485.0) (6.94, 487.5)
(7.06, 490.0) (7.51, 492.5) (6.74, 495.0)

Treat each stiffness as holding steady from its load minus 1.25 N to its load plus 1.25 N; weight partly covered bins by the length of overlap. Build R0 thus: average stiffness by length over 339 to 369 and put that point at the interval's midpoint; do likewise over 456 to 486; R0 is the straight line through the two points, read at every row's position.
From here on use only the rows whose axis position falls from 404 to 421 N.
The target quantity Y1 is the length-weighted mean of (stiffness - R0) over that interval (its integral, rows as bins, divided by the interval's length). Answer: 0.7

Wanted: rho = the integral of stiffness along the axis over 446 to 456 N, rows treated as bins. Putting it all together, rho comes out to 68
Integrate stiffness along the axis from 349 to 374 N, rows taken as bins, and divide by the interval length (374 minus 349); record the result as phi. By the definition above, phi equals 6.0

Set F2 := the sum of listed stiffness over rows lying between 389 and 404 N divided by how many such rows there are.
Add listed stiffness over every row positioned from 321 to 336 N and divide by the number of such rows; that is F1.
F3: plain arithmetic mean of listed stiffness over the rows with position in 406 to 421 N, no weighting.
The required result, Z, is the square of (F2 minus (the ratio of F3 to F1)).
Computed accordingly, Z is 42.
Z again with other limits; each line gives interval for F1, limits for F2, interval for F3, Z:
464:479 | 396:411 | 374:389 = 46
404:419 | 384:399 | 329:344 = 43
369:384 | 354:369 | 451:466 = 23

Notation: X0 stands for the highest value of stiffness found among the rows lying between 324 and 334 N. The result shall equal 8.33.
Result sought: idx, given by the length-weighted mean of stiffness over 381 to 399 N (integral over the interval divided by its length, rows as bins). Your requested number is 7.4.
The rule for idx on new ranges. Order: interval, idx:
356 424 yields 6.8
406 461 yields 7.1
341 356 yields 7.6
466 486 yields 7.5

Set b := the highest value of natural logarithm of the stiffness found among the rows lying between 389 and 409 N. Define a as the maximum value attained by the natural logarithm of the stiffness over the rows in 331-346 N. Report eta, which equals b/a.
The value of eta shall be 1.009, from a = 2.09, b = 2.11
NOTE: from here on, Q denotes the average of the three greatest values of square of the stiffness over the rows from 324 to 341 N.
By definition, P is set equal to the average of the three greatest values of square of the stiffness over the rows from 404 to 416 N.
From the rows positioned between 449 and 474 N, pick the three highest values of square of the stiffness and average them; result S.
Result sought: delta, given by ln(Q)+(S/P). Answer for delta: 5.04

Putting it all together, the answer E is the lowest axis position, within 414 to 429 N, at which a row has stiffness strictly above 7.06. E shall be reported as 415.0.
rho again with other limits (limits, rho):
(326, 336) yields 78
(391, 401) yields 73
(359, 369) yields 55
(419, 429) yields 72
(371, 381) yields 49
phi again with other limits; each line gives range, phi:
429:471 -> 6.9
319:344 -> 7.8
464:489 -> 7.4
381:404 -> 7.5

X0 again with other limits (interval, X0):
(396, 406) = 8.24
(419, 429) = 7.88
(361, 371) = 6.42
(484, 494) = 7.59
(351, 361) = 7.37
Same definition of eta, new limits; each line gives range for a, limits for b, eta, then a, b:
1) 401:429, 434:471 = 0.953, 2.11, 2.01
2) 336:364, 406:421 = 1.002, 2.09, 2.09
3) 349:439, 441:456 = 0.932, 2.11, 1.97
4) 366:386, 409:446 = 1.023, 2.04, 2.09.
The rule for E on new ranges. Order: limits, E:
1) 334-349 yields 335.0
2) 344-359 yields 345.0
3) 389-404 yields 390.0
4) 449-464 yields 457.5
